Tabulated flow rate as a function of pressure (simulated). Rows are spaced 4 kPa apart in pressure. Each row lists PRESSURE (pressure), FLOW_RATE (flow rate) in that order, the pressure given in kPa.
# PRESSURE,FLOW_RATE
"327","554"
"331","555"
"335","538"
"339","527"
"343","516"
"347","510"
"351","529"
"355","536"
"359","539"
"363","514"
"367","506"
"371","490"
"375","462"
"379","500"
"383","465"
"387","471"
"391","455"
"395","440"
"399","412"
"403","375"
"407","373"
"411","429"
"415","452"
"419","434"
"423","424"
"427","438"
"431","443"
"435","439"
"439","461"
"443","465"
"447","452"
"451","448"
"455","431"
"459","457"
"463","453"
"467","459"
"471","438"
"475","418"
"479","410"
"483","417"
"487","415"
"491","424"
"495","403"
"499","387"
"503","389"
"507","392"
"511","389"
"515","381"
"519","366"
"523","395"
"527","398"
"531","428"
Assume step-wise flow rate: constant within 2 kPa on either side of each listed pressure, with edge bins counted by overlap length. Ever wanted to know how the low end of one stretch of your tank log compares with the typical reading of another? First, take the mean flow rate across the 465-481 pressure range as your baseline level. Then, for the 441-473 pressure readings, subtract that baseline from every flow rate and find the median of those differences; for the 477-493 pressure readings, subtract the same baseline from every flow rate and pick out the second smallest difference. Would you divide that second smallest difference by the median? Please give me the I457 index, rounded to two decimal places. -0.76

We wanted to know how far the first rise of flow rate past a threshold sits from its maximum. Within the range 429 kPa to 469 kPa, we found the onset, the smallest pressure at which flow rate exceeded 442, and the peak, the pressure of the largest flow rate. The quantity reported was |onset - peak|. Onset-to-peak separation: 12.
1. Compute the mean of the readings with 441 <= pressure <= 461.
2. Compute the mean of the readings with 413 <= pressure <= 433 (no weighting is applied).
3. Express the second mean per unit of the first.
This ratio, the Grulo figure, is 0.97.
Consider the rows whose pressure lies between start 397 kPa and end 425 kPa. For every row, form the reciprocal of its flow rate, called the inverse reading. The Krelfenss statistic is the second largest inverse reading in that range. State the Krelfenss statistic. 0.0027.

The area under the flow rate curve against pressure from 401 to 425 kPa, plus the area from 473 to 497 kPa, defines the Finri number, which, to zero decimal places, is 19896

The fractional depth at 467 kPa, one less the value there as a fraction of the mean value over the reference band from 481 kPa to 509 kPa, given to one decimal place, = -0.1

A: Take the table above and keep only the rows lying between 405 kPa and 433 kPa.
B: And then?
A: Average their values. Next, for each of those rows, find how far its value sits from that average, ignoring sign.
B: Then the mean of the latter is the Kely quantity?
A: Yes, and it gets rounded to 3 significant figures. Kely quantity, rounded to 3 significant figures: 16.6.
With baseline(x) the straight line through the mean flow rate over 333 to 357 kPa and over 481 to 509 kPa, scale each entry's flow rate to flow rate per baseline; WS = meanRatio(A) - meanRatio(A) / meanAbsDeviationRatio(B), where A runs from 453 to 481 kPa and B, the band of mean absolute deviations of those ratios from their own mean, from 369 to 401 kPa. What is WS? -31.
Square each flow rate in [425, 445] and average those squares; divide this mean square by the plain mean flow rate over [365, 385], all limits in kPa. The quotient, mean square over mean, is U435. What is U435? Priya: 417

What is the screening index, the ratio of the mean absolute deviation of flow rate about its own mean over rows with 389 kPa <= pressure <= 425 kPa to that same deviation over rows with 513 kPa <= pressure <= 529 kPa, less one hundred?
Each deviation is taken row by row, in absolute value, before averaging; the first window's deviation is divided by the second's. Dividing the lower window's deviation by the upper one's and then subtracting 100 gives -98.0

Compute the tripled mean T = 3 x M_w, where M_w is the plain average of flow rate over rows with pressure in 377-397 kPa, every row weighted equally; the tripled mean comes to 1399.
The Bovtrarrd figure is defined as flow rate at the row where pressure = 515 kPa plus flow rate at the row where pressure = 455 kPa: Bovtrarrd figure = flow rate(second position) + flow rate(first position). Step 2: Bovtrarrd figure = 812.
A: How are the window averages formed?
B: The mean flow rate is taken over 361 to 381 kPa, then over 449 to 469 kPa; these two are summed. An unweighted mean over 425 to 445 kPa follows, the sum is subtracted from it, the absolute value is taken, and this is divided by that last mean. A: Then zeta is 1.10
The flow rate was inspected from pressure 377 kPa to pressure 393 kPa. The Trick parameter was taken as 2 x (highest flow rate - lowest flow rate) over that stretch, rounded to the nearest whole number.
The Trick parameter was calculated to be 90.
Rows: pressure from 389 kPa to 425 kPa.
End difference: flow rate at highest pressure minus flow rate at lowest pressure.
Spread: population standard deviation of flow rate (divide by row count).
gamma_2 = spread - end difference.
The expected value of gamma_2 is 59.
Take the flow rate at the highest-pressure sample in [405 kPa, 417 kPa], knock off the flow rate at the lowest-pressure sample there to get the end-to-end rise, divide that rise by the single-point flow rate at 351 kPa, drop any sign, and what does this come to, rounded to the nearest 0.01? 0.15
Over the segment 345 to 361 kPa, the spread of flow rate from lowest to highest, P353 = 29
